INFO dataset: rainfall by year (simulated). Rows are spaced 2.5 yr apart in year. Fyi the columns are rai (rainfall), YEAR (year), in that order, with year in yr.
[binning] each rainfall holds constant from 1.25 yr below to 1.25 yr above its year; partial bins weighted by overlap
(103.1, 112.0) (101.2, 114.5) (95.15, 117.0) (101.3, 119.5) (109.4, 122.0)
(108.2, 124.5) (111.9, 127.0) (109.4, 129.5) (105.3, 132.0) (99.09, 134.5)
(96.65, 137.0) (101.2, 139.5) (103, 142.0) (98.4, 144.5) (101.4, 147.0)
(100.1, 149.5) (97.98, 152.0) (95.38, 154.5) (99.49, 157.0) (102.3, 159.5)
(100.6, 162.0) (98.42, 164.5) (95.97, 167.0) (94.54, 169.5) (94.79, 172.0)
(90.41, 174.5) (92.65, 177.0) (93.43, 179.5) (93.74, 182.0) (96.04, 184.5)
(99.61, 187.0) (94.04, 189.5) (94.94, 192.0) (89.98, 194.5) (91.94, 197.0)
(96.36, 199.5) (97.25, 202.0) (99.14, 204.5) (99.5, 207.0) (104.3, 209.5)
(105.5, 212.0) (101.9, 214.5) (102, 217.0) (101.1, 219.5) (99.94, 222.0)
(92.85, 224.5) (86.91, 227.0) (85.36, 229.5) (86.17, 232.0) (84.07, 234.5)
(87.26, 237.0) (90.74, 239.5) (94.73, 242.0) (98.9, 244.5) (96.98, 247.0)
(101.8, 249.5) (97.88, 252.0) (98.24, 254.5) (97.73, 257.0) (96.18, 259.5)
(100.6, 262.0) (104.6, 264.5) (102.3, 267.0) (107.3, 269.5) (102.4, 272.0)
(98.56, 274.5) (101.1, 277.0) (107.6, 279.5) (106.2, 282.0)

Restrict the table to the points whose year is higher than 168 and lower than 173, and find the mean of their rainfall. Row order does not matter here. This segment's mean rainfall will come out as 95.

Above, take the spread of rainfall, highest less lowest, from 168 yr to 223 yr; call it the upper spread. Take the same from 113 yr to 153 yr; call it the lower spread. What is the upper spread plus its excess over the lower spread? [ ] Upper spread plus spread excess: 14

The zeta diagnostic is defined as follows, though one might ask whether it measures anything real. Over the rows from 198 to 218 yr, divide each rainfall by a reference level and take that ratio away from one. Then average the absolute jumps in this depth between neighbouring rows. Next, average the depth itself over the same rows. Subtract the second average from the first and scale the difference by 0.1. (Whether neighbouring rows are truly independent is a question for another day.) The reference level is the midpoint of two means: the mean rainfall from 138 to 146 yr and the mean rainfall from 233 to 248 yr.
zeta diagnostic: 0.0063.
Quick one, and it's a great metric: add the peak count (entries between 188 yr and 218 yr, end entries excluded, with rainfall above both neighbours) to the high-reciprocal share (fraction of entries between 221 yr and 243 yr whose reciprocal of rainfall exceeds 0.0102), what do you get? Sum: 2.9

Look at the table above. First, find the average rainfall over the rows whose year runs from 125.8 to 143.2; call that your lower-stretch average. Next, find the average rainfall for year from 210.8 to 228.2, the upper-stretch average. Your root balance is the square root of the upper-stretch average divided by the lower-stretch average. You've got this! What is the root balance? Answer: 0.97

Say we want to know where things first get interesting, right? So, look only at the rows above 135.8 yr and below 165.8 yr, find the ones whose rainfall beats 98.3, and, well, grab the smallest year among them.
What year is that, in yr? 139.5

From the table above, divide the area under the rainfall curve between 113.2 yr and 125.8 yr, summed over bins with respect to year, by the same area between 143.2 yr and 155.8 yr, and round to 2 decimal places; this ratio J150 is 1.04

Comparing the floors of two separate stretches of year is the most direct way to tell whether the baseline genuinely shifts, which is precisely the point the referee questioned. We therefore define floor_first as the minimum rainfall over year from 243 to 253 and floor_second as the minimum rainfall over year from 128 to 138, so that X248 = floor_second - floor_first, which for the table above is 0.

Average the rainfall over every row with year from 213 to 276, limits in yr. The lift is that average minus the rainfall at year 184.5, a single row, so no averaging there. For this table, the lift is 1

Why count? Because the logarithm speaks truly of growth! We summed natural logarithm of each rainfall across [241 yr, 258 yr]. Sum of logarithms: 32.10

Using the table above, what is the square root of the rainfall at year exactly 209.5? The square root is 10.21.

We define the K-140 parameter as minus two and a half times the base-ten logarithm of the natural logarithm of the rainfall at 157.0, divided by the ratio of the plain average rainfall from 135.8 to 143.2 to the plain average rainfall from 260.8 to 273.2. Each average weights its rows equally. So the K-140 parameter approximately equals -1.69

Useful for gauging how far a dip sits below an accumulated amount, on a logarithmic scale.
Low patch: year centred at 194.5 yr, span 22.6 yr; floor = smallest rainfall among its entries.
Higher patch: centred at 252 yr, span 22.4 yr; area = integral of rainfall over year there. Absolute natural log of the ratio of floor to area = 3.20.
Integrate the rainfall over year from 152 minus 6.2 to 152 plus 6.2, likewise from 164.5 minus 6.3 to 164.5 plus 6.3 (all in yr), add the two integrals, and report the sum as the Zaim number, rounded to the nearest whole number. 2465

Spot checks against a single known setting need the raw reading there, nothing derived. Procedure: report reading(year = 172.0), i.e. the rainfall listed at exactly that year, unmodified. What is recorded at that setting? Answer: 94.79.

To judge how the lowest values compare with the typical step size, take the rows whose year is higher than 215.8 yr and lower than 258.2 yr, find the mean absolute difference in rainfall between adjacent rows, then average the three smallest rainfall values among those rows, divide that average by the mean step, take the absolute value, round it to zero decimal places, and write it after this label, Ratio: 30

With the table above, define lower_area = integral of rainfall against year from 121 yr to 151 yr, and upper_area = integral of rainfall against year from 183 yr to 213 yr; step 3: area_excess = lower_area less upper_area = 189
